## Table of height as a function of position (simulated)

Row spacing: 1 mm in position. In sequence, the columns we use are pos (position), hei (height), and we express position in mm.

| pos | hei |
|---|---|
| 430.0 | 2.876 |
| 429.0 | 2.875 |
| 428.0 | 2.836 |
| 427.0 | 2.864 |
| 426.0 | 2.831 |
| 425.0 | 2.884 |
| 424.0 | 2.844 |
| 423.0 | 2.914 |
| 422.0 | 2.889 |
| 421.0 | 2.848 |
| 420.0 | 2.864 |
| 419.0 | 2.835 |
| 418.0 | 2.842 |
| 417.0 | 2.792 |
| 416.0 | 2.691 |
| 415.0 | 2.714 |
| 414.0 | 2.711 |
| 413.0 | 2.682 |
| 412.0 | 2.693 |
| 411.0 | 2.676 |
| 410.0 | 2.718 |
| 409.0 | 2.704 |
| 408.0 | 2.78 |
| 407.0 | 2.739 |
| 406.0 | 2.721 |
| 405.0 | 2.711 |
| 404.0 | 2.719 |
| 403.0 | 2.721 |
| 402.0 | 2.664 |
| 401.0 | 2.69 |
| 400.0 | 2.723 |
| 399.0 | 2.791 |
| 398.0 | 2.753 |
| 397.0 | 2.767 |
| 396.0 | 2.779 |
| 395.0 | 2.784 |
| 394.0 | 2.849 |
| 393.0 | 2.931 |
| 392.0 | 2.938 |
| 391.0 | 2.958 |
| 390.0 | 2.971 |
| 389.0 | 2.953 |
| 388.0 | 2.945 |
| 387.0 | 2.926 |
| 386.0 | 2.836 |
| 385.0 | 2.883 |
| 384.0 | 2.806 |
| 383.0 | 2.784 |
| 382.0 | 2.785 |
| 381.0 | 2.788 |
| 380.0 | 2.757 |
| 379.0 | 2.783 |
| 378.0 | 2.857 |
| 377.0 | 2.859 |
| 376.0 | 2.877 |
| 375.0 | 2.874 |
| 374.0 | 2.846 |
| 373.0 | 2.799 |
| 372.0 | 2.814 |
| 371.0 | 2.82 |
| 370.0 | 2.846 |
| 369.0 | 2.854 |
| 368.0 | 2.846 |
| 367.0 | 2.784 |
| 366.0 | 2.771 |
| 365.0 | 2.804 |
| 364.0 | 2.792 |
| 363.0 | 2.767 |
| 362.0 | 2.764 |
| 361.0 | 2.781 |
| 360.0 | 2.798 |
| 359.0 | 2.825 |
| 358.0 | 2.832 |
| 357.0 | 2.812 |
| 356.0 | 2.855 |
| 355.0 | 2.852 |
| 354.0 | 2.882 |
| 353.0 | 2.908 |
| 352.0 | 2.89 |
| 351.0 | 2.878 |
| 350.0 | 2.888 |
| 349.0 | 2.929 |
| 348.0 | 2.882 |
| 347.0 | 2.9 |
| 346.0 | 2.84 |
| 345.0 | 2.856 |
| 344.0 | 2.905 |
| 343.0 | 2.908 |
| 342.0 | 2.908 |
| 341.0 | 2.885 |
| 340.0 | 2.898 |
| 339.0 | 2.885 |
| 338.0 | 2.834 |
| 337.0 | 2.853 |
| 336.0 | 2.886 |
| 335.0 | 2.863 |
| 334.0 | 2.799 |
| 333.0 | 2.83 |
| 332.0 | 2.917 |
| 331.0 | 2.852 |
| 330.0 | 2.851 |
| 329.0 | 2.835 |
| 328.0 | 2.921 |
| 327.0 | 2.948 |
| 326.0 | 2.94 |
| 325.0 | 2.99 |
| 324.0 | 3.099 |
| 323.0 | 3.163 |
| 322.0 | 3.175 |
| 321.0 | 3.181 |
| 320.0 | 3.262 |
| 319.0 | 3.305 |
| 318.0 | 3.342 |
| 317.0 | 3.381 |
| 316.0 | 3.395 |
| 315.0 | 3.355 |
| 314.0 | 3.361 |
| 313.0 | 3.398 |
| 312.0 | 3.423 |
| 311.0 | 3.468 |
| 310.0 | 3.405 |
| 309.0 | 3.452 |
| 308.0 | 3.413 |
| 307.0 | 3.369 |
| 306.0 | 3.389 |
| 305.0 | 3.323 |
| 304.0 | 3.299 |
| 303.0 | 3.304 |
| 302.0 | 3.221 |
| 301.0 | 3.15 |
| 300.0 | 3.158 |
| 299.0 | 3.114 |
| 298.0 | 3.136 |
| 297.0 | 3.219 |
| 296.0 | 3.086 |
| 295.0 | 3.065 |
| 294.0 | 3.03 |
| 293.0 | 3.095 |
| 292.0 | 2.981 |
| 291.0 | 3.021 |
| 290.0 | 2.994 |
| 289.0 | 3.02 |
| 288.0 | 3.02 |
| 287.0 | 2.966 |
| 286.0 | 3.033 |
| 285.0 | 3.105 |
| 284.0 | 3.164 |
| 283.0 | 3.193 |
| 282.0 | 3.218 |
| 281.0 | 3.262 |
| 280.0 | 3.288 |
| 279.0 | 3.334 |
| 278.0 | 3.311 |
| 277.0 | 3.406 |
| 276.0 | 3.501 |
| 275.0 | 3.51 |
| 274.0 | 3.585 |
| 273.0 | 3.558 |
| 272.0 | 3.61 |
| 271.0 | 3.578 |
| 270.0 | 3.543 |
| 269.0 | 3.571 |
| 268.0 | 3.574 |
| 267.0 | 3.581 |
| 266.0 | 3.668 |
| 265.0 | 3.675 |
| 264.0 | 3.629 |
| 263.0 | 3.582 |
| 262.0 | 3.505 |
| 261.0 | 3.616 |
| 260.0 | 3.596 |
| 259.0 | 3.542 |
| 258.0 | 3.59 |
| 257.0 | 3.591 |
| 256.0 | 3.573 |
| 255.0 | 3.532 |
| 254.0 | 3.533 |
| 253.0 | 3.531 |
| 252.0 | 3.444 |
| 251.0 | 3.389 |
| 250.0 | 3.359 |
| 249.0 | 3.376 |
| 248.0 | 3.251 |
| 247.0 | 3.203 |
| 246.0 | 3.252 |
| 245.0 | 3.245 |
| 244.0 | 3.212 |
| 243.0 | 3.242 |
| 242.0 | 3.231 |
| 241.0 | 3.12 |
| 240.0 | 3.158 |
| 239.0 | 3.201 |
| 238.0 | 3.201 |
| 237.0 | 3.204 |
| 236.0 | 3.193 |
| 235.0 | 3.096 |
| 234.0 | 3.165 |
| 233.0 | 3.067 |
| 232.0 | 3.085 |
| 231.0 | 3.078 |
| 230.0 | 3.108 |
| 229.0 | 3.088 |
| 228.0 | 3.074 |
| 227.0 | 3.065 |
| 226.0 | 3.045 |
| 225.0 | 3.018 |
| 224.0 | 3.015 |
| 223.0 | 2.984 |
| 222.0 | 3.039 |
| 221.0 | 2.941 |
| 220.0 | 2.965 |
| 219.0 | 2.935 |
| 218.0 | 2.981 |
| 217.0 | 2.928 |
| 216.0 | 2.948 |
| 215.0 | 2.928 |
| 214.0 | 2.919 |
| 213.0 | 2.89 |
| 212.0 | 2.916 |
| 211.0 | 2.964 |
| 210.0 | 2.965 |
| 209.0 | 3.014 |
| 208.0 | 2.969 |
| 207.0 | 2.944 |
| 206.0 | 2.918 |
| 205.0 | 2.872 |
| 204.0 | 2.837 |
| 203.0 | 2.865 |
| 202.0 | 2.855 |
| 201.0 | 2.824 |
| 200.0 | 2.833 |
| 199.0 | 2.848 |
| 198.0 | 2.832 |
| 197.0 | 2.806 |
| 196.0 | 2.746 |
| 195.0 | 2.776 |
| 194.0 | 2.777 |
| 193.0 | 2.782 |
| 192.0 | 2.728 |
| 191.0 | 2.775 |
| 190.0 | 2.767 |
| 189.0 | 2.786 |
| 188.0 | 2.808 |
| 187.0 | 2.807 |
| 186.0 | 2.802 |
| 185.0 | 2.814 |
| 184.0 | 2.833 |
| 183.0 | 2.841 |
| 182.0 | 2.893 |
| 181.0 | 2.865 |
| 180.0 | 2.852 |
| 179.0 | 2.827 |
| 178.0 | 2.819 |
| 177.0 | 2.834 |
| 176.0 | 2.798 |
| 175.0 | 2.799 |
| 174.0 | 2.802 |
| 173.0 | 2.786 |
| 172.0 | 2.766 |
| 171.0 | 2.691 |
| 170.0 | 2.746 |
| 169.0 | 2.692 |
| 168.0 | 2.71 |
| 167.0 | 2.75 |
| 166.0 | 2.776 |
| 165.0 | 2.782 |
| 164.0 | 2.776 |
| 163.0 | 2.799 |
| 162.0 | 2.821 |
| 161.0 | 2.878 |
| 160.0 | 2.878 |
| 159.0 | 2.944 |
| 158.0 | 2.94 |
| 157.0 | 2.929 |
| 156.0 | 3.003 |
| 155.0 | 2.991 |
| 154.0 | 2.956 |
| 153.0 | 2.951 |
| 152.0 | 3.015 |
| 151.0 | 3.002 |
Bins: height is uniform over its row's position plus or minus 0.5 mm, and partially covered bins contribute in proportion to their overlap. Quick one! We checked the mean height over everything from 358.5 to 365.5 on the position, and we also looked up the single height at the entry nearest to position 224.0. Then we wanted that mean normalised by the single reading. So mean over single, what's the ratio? 0.93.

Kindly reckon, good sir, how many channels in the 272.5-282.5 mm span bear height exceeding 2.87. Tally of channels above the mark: 10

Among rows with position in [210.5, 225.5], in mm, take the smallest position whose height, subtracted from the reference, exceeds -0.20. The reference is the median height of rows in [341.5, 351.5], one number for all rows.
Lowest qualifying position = 211.0 mm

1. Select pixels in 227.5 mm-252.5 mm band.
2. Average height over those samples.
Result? 3.2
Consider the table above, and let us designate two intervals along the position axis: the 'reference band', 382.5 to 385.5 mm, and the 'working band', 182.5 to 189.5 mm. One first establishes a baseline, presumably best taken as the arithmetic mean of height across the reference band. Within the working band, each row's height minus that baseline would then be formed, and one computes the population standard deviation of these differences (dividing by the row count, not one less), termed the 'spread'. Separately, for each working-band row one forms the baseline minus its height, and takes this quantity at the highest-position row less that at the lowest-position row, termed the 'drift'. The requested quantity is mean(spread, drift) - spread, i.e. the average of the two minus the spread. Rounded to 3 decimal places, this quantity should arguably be 0.019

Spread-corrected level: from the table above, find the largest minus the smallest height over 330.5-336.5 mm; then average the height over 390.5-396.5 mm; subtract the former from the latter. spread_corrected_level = 2.76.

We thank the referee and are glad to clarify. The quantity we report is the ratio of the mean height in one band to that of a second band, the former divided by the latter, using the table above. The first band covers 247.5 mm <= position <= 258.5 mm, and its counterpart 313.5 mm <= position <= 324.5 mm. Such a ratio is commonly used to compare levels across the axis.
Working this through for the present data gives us 1.06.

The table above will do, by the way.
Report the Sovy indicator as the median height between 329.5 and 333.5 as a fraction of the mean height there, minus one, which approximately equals -0.0038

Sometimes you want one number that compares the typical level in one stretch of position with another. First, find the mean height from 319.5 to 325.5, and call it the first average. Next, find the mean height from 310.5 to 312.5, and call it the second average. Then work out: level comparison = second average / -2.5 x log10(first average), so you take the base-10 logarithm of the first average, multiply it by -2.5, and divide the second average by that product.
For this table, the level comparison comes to -2.77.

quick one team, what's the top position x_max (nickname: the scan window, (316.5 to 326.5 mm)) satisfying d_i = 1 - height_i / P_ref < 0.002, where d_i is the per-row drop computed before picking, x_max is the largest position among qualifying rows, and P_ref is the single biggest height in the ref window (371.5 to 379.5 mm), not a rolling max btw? 326.0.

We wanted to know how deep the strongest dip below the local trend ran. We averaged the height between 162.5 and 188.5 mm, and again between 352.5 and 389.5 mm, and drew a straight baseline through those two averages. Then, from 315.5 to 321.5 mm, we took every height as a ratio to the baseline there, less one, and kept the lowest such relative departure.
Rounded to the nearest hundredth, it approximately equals 0.13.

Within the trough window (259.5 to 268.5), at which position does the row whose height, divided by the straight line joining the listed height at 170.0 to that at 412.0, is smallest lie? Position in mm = 262.0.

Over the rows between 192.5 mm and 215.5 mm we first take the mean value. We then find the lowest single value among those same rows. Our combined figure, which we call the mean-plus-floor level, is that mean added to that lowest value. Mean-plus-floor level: 5.62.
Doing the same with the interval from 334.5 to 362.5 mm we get 5.63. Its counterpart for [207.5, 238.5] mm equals 5.92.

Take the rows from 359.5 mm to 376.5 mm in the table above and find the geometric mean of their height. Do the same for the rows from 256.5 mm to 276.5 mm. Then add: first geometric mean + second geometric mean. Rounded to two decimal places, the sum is 6.39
